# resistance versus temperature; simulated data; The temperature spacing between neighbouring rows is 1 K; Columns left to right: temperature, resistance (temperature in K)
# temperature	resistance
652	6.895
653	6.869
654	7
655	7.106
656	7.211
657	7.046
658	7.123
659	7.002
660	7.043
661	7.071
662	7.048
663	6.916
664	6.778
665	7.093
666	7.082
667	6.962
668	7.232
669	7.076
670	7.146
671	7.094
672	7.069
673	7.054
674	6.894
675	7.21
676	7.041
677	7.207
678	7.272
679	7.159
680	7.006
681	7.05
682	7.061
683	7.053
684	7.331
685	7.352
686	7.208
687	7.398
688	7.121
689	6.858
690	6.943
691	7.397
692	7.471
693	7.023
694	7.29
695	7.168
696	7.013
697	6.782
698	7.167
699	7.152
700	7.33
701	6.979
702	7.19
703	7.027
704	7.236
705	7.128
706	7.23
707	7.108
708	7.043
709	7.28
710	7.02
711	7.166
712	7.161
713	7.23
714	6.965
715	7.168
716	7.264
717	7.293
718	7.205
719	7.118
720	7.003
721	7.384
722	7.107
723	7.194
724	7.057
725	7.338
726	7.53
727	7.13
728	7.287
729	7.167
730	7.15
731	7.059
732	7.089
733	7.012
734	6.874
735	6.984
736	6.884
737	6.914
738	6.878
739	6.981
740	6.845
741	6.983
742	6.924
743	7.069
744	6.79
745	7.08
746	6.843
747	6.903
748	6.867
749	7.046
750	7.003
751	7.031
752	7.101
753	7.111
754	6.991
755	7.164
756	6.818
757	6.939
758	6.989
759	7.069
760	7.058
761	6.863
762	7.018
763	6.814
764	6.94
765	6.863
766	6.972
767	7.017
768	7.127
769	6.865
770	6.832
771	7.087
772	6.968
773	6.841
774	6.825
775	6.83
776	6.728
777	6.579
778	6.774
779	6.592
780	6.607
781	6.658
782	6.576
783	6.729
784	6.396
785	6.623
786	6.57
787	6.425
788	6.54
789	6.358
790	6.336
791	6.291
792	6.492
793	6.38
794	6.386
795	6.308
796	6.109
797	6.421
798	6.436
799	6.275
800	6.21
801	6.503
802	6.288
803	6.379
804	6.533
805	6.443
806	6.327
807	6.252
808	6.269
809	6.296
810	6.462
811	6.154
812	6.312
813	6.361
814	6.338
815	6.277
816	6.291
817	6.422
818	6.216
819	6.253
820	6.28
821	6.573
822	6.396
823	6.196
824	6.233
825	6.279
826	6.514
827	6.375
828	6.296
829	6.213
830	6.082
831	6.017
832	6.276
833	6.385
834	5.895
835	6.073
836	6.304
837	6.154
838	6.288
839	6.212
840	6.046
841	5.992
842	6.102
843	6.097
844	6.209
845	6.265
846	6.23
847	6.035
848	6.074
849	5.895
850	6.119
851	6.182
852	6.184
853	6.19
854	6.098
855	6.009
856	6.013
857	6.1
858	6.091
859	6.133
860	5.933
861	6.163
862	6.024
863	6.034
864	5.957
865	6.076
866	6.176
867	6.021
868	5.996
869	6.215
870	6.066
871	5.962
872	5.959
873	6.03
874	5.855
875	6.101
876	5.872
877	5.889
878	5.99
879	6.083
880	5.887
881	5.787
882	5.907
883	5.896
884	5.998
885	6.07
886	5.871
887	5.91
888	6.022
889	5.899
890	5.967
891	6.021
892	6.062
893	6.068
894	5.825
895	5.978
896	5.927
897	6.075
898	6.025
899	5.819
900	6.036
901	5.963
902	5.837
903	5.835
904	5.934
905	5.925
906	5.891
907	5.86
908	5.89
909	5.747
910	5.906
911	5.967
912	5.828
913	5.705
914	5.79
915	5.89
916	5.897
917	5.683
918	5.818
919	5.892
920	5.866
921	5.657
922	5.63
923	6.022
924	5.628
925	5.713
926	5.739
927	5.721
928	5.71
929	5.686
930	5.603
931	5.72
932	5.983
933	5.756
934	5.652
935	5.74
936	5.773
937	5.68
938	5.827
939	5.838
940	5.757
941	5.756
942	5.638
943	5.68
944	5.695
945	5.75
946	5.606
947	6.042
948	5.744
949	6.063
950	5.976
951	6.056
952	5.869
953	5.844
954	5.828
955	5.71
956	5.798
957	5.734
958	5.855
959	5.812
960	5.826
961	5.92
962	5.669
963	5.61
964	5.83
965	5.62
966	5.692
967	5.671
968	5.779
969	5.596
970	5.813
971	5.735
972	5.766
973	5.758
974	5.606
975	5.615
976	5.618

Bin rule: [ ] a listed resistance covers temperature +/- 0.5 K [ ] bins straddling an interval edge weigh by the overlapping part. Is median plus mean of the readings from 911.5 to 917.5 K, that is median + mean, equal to 11.6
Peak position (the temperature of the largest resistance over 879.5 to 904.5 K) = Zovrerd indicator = 897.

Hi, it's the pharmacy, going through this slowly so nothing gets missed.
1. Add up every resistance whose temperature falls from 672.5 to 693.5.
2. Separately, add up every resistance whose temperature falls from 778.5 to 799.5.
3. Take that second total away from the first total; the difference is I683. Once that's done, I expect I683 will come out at 15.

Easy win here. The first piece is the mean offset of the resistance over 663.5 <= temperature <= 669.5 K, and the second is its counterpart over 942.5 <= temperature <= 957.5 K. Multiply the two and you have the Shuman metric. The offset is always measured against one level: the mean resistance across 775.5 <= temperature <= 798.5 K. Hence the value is -0.36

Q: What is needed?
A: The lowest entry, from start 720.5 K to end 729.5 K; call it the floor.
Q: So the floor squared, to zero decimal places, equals 50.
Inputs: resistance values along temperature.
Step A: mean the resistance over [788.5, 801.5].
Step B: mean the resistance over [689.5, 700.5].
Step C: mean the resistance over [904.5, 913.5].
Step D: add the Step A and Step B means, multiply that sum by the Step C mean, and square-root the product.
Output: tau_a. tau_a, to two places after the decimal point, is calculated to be 8.89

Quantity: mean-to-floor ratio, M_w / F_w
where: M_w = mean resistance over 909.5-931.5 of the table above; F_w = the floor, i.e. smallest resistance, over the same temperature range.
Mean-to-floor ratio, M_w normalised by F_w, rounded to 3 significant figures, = 1.03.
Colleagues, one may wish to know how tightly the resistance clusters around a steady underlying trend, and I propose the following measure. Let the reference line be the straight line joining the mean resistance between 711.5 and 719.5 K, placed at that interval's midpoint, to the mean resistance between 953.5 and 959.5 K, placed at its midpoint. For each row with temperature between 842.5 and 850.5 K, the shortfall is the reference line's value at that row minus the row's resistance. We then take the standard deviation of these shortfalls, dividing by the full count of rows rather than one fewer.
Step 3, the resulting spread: 0.106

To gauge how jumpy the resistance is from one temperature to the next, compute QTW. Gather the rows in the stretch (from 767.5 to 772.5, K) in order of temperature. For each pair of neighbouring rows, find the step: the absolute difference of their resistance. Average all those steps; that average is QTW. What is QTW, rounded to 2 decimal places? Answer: 0.17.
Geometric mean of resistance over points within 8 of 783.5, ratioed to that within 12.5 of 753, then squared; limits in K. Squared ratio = 0.88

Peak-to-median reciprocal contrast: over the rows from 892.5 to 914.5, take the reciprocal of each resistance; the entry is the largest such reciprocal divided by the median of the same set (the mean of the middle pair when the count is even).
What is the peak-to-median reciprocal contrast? 1.03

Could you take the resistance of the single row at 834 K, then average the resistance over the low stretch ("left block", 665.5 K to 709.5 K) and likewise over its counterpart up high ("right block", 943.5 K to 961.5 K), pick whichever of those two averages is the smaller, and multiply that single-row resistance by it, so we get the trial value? 34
